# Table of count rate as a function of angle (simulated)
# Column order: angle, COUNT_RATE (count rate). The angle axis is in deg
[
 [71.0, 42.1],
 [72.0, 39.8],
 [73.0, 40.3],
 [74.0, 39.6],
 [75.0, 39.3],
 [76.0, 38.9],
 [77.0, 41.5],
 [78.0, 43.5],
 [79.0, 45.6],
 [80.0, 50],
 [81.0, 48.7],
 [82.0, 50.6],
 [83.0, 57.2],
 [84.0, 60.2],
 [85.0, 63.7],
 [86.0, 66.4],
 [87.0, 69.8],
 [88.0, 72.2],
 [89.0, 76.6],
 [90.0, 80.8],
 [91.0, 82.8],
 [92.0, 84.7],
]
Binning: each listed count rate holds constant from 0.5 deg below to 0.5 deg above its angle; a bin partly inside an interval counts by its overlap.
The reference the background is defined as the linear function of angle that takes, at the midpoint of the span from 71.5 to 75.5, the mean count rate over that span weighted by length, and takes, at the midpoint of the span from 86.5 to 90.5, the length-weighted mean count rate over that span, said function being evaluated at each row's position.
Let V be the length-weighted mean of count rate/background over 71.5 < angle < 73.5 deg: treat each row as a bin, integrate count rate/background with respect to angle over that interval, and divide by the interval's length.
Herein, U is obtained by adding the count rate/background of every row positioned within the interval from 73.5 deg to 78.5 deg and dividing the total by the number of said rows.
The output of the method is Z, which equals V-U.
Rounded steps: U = 0.89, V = 1.07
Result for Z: 0.179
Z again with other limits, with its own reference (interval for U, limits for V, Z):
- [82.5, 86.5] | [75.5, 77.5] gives -0.085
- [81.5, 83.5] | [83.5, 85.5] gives 0.060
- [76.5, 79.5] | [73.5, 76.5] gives 0.044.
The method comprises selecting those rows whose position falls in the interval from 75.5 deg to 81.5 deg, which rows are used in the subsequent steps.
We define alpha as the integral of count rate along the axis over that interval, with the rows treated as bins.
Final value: 268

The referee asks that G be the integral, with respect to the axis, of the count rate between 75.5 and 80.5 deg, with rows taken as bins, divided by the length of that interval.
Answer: 44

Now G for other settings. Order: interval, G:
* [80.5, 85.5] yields 56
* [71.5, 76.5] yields 40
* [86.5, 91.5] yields 76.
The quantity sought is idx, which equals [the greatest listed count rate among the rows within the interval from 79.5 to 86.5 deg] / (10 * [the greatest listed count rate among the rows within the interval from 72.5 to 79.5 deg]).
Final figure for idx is 0.15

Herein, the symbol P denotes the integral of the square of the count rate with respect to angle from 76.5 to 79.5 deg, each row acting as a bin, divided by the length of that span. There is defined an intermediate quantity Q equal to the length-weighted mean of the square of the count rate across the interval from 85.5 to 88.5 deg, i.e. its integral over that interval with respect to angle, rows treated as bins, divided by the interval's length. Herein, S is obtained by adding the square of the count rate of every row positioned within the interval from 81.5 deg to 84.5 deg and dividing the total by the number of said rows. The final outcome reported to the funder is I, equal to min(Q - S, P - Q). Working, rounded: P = 1898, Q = 4831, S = 3152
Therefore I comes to -2933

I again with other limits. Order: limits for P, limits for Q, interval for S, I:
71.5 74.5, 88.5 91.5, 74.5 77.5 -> -4825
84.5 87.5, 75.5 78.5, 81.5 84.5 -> -1443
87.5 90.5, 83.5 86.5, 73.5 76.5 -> 1839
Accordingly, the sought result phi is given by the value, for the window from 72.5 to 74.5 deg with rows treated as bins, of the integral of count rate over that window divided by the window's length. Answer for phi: 40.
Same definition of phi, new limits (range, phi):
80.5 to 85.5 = 56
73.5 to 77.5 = 40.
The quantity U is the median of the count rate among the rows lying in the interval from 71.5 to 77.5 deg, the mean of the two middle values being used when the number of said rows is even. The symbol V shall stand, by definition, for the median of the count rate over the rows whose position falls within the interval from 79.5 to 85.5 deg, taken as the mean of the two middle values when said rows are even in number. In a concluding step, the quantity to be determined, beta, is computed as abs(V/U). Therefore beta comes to 1.36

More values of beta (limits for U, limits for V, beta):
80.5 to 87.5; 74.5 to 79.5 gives 0.69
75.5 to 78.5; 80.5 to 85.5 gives 1.38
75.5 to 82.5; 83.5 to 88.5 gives 1.46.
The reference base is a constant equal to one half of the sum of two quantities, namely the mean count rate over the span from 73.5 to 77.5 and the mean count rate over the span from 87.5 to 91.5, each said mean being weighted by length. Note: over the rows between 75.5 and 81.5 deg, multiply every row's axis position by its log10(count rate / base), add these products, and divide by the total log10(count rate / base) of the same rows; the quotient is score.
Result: 78.0 deg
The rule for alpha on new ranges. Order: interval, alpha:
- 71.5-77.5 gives 239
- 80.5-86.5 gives 347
